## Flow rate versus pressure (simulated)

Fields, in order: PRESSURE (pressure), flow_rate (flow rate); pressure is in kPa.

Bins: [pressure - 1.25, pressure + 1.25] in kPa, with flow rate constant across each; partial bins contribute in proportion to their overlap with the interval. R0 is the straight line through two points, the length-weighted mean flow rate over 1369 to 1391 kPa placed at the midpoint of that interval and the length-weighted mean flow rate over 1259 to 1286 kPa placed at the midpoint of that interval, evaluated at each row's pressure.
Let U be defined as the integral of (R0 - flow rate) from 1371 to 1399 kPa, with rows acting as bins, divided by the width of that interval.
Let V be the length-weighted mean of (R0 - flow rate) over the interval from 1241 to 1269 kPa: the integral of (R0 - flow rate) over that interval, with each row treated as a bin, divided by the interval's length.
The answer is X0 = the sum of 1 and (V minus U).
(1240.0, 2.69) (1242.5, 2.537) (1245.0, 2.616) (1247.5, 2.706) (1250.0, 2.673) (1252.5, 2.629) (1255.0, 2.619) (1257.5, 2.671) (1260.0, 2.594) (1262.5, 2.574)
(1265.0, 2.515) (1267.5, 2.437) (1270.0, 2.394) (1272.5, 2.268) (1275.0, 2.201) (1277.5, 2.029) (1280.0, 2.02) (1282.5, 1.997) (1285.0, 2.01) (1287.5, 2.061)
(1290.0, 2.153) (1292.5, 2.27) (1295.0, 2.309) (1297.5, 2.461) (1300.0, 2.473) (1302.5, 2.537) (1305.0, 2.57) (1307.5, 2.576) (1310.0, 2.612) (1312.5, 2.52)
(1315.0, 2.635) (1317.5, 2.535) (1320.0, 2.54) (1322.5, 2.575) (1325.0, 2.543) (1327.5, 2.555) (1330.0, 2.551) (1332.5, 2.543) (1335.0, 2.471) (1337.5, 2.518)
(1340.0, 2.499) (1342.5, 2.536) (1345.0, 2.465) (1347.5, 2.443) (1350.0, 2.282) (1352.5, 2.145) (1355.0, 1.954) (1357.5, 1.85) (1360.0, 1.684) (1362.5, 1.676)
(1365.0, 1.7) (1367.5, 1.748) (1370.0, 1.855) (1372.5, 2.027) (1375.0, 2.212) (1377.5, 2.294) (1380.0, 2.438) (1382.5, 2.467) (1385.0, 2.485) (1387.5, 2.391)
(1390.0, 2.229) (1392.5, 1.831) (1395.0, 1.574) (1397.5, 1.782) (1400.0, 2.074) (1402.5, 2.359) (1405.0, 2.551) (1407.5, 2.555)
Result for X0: 0.6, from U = 0.12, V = -0.32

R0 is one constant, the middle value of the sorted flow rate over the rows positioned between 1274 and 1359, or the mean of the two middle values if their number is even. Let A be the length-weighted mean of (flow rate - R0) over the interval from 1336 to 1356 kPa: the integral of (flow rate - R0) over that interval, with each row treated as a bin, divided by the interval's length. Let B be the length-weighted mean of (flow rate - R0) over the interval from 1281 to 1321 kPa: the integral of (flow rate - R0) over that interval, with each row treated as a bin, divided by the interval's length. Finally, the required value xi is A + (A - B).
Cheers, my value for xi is -0.14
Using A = -0.11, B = -0.1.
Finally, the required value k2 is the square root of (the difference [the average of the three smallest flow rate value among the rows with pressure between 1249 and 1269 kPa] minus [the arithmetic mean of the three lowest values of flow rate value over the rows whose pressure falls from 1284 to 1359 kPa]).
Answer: 0.76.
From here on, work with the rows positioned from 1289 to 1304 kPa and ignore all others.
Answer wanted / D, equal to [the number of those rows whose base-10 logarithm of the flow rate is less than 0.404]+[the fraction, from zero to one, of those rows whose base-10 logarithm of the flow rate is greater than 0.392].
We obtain 5.3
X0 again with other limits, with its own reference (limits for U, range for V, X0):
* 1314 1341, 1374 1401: 1.4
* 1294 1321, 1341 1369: 1.5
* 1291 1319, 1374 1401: 1.3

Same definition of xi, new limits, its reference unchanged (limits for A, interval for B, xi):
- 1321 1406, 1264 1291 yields -0.23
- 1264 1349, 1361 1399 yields 0.29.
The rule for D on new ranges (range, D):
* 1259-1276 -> 5.4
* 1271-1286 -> 6.0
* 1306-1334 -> 3.0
